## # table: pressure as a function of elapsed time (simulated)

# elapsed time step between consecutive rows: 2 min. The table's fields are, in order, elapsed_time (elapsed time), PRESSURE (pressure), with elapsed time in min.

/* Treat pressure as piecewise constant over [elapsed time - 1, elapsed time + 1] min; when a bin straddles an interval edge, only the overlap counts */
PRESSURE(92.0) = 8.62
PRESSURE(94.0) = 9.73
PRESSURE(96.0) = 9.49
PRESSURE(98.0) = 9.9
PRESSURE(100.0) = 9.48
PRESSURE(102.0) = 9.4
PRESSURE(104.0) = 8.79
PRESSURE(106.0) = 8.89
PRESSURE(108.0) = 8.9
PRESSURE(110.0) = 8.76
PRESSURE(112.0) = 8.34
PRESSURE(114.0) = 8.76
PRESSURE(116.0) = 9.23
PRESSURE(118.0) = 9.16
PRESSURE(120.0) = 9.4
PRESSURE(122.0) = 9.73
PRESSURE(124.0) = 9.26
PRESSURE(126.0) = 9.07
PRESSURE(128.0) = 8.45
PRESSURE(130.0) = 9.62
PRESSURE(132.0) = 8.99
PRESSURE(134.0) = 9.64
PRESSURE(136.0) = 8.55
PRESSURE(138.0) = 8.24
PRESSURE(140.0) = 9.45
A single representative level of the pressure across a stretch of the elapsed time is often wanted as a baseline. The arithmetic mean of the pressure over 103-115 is 8.7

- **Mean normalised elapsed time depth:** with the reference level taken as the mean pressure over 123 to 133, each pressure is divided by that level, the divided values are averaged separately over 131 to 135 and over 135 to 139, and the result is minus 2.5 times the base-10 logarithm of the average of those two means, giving 0.03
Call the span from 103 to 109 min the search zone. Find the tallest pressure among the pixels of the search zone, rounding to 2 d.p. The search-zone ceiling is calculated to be 8.90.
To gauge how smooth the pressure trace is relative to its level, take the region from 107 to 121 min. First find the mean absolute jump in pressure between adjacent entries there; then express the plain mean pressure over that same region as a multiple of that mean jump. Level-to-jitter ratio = 30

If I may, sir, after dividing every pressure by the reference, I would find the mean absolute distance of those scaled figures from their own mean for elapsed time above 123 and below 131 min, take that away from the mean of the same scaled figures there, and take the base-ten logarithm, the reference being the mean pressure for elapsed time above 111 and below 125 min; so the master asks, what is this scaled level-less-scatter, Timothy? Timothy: -0.0178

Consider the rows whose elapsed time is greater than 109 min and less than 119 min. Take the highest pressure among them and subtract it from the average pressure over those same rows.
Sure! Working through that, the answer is -0.380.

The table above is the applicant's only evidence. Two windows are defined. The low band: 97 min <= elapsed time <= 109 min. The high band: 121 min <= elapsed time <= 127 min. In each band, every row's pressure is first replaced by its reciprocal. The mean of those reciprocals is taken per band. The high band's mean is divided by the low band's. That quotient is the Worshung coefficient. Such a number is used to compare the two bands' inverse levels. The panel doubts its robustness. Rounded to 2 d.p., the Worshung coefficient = 0.99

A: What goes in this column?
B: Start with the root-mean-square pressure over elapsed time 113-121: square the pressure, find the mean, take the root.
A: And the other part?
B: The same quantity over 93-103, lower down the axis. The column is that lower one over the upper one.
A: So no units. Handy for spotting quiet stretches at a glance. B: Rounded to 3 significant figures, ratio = 1.05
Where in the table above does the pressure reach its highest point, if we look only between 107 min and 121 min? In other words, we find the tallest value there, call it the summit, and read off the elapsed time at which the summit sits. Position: 120.0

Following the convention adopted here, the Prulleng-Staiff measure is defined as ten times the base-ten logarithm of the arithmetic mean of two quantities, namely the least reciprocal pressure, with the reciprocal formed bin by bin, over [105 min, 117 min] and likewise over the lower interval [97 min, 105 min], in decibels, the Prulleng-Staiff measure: -9.80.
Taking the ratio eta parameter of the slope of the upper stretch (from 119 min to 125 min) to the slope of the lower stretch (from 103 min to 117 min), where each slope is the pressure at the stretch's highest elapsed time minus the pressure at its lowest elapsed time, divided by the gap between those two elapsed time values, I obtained -1.0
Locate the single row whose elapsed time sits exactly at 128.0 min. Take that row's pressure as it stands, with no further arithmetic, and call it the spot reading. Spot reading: 8.45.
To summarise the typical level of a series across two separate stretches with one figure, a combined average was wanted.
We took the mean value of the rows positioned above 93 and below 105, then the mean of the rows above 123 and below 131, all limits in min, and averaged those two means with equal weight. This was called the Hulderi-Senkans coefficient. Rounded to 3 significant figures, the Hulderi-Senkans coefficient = 9.28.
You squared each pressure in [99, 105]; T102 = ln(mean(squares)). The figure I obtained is 4.44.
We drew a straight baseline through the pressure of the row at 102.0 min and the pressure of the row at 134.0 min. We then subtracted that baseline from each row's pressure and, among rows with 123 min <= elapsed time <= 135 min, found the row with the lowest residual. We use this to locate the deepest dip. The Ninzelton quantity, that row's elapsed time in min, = 128.0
